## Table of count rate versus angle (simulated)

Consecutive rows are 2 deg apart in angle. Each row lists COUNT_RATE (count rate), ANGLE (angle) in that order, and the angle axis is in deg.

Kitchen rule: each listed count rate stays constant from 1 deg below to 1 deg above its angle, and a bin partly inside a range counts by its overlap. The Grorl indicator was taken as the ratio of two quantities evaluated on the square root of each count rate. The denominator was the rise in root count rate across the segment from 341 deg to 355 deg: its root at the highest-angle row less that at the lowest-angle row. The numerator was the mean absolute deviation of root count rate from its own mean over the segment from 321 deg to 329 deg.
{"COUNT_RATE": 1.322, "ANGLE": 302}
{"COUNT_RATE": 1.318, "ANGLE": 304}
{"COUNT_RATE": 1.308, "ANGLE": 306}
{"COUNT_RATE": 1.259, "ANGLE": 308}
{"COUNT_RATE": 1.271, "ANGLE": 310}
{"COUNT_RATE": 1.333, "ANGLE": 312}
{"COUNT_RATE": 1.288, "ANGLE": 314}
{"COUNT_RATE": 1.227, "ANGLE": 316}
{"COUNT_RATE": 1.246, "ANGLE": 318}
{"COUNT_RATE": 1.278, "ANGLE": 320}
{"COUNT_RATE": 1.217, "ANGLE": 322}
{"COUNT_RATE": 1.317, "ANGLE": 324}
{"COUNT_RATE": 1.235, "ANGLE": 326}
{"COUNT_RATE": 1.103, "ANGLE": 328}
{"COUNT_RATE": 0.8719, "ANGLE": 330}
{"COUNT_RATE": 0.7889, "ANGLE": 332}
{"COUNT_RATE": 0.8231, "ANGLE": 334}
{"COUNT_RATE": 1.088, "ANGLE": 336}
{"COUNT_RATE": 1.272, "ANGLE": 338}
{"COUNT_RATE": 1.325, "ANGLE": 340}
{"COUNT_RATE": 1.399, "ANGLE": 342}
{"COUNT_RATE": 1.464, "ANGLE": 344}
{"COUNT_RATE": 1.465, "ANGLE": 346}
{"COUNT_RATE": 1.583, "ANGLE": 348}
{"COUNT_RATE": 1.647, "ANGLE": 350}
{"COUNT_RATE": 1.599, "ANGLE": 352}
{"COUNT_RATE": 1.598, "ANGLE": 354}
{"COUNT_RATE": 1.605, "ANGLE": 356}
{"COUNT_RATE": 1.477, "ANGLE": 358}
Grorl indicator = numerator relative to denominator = 0.32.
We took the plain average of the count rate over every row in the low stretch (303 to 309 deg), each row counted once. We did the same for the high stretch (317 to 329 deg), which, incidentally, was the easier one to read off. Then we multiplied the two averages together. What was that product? 1.60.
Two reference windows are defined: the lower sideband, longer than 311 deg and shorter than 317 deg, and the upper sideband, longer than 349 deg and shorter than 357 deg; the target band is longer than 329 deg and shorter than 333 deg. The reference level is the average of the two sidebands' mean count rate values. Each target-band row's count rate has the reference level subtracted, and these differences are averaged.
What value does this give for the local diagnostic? -0.62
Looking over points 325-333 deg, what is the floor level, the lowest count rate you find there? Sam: 0.7889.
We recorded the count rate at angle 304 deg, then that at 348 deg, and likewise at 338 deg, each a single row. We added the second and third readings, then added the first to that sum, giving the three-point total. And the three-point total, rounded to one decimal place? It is 4.2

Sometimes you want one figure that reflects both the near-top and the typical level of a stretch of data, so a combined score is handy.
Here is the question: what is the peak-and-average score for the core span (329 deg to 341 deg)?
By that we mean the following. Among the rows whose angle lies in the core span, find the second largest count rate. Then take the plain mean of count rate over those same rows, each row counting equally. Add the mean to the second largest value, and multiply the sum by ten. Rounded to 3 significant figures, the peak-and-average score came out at 23.0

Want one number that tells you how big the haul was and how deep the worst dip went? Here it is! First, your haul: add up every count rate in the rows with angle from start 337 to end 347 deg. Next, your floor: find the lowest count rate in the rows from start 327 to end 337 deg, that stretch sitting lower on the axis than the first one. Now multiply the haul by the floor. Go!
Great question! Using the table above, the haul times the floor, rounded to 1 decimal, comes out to 5.5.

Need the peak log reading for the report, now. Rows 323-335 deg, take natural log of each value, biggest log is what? 0.275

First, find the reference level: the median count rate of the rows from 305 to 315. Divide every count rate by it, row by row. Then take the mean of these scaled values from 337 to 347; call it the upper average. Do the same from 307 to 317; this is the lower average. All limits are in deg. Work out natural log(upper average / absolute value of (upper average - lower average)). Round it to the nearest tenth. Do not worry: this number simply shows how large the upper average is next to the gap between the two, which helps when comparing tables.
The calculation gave 2.5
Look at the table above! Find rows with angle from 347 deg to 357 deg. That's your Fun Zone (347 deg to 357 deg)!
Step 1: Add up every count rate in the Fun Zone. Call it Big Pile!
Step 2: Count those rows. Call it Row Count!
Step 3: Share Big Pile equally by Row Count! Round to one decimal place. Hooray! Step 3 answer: 1.6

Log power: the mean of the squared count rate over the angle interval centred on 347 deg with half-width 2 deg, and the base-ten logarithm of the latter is 0.37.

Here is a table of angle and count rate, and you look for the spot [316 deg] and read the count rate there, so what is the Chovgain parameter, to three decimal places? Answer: 1.227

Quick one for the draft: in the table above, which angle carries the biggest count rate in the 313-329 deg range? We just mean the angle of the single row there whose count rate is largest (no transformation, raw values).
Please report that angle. 324 deg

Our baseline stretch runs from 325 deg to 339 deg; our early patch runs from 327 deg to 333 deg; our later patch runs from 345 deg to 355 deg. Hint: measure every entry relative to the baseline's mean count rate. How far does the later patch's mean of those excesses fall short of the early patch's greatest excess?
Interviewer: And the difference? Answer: -0.48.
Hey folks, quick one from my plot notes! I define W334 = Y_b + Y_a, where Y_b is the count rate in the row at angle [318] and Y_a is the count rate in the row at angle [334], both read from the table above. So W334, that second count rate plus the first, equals 2.07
